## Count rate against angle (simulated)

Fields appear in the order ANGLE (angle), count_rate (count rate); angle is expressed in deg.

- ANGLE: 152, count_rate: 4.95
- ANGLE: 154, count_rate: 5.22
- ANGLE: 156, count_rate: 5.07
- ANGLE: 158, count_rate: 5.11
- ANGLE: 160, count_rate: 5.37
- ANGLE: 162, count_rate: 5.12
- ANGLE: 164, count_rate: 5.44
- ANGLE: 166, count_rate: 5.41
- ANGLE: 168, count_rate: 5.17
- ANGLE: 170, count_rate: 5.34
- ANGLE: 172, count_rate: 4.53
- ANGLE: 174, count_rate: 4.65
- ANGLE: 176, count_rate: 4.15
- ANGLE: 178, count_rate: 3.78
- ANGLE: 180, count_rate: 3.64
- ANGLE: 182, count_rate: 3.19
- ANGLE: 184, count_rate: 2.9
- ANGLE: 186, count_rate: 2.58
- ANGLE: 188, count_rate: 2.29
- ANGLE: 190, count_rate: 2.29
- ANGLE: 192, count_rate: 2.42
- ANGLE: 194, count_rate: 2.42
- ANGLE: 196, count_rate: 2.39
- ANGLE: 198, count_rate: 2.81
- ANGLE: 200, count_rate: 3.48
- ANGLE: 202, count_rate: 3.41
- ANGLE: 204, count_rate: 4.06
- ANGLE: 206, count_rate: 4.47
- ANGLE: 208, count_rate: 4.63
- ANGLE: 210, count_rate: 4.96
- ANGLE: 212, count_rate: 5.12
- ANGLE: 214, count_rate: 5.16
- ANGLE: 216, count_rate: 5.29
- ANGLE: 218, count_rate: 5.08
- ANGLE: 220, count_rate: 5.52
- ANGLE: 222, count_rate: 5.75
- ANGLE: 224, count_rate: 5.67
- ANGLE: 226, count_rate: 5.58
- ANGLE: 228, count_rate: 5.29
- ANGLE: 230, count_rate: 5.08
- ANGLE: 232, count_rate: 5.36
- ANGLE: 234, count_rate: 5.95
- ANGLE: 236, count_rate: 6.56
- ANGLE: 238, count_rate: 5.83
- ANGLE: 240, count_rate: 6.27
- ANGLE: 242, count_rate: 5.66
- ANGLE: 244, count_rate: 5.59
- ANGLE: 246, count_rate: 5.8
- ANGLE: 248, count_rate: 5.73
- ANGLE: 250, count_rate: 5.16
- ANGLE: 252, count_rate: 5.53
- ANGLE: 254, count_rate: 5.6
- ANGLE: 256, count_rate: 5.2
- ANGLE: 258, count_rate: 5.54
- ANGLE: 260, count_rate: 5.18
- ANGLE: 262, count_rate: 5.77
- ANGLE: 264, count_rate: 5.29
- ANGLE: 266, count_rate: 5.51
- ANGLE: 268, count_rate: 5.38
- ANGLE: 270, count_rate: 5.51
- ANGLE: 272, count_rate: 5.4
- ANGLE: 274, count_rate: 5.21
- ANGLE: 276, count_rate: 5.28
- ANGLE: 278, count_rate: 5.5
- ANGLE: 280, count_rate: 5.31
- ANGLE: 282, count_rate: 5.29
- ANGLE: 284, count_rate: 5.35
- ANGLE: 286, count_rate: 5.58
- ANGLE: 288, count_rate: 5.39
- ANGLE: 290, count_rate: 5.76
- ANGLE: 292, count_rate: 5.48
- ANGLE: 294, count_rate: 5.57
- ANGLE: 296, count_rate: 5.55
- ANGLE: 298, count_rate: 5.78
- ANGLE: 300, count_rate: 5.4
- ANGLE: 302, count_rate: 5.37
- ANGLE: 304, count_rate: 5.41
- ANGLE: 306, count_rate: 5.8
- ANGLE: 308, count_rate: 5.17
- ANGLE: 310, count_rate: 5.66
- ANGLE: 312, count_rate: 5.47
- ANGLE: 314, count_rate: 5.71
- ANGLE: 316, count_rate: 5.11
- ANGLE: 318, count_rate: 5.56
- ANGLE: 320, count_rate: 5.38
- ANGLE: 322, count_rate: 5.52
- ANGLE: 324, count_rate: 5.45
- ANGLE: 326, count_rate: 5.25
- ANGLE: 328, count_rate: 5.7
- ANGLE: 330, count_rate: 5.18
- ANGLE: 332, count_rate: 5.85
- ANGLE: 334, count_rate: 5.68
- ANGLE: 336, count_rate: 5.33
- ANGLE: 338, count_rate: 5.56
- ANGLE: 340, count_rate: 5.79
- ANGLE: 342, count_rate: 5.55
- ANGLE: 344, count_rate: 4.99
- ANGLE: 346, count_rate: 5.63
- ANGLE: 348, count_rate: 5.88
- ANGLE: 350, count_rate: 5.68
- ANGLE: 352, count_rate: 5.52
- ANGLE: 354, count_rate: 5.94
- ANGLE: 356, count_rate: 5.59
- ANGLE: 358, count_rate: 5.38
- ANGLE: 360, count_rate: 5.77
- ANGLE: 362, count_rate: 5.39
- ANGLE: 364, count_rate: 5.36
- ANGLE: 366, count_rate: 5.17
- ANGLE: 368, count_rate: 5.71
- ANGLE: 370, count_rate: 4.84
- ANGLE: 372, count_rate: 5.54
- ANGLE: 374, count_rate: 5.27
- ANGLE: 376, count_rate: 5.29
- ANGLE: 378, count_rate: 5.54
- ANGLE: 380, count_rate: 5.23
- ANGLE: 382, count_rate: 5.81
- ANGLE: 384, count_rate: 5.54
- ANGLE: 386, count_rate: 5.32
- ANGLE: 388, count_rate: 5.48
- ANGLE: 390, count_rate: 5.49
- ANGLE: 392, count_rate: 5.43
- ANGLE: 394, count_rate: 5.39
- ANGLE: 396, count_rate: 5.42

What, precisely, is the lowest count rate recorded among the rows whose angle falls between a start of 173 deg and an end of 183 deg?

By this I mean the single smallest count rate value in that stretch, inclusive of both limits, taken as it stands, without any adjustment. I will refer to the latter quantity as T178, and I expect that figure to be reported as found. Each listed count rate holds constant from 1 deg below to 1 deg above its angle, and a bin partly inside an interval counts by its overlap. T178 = 3.19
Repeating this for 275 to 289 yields 5.28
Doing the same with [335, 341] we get 5.33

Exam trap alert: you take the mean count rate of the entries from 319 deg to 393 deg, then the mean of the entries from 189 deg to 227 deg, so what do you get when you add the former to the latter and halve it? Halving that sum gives 4.9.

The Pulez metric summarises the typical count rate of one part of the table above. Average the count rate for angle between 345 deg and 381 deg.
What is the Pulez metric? 5.485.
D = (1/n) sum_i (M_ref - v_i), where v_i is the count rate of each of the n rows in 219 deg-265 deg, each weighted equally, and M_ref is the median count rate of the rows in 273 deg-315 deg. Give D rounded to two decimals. -0.13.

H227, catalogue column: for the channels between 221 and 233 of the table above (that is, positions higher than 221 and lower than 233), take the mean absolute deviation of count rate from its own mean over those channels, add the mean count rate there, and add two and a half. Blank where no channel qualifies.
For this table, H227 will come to 8.17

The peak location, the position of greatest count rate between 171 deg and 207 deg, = 174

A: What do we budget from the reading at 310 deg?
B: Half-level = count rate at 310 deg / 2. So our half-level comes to 2.83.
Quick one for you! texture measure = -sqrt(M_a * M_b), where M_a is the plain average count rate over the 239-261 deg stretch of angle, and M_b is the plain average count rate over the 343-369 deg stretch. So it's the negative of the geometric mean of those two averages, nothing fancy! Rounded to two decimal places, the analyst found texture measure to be -5.55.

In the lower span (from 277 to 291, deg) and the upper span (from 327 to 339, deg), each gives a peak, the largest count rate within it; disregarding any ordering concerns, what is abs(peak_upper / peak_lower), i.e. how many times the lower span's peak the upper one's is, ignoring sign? 1.02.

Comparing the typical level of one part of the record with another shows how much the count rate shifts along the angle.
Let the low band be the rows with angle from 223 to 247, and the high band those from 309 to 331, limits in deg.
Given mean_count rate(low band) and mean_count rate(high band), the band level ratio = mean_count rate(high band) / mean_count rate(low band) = 0.95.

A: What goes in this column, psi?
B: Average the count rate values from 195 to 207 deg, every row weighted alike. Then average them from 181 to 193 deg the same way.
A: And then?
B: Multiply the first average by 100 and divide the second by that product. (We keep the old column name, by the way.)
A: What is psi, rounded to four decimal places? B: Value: 0.0076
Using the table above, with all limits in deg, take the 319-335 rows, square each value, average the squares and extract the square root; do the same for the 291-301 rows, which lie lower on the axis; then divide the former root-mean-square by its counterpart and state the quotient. 1.0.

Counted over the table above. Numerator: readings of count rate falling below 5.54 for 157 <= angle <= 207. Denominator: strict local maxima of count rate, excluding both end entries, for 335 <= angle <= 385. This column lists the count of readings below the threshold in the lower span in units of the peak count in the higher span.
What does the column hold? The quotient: 3.1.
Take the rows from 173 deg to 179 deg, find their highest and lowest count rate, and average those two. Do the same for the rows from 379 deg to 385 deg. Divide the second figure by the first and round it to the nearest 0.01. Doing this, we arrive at 1.31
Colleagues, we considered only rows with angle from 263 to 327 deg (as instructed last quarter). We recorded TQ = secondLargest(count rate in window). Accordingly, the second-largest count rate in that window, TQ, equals 5.78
